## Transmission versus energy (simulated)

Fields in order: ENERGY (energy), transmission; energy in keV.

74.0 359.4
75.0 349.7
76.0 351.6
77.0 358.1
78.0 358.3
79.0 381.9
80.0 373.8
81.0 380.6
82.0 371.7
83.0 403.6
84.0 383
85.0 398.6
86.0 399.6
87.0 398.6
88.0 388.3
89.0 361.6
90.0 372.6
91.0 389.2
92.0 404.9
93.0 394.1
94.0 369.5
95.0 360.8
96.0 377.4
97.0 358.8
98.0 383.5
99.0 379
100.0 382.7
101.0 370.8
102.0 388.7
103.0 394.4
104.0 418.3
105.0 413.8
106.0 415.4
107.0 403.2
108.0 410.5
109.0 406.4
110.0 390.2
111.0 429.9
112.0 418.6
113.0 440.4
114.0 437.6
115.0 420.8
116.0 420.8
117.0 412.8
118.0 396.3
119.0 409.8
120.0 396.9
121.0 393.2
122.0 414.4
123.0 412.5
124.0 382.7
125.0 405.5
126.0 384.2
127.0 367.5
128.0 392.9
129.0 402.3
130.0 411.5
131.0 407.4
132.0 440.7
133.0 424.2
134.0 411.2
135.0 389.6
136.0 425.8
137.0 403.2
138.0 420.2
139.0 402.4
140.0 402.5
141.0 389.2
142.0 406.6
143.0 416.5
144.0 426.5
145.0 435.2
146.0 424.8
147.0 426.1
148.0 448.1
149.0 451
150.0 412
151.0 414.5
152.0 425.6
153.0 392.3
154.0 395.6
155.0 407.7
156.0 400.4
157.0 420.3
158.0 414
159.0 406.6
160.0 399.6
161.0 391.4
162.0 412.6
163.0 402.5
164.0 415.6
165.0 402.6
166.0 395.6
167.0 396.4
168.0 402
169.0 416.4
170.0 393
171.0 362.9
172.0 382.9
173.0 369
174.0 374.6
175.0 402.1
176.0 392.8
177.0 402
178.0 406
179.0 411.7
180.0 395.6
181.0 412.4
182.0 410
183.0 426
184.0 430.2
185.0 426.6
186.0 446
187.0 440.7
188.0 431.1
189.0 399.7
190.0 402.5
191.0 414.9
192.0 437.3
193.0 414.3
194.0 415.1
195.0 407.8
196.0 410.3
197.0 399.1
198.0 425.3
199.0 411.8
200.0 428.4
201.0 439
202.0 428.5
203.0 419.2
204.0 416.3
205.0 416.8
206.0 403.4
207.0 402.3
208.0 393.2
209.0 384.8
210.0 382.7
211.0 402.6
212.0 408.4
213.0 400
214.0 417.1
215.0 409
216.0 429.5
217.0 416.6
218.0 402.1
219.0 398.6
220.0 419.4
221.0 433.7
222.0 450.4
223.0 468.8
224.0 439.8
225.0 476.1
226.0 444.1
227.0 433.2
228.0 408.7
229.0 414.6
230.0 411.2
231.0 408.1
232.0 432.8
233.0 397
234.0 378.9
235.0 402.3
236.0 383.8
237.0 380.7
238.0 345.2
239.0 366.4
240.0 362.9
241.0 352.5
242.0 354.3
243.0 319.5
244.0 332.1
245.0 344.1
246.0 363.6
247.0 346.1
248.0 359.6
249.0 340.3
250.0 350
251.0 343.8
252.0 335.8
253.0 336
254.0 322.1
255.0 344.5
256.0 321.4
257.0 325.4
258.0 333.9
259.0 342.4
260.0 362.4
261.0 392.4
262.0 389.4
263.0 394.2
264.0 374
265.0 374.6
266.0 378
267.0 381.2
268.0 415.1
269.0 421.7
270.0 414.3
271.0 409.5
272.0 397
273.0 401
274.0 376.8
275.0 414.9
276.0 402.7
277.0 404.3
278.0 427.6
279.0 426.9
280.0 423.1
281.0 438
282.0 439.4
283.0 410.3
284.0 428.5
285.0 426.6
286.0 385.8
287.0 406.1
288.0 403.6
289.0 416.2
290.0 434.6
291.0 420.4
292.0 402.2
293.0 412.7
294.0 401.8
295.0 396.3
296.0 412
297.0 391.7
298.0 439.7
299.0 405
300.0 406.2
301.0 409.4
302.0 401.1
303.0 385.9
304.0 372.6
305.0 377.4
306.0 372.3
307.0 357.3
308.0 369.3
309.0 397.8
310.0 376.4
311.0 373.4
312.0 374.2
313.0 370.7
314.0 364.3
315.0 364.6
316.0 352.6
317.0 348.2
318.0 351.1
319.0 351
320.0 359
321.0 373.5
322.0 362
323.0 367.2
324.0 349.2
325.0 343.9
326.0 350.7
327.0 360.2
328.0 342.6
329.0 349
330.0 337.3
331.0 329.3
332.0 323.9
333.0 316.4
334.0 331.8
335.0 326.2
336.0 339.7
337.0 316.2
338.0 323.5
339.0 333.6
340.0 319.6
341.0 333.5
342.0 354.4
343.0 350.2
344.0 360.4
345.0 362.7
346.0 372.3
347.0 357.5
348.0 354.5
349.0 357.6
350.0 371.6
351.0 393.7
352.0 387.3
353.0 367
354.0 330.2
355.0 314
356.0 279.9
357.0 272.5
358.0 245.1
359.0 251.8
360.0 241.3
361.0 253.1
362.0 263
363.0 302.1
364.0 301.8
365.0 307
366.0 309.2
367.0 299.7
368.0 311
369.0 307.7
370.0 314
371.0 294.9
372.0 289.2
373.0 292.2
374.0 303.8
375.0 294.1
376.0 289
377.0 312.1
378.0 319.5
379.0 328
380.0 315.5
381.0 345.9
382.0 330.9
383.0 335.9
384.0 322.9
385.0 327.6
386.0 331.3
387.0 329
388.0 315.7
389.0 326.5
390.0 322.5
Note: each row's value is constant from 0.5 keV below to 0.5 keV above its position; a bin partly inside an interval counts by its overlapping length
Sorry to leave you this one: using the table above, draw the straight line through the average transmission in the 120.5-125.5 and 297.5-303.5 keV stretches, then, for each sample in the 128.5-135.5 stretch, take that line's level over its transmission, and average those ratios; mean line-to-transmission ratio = 0.976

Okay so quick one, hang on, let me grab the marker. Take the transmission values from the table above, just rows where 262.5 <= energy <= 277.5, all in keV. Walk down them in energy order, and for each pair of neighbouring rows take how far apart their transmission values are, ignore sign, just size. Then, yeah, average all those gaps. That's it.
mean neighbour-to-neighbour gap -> 12.3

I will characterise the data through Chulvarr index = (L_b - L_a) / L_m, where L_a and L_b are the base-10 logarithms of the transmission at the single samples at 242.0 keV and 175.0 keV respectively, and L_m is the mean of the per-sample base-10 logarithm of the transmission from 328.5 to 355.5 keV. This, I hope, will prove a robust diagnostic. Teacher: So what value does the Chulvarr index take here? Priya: 0.022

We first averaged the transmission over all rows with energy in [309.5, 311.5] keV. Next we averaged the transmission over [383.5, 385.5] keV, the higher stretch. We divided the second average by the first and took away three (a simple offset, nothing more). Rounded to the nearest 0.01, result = -2.13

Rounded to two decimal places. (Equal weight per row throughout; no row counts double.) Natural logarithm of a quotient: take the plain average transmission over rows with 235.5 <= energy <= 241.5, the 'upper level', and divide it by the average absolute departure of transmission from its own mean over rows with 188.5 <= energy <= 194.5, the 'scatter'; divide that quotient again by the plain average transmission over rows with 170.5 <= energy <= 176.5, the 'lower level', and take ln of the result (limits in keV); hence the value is -2.19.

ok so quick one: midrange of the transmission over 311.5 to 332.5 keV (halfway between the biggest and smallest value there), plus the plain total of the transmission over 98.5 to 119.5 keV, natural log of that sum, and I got 9.09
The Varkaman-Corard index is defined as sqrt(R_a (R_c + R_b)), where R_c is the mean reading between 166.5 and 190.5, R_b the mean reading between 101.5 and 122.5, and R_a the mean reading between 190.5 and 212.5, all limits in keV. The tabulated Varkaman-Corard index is 580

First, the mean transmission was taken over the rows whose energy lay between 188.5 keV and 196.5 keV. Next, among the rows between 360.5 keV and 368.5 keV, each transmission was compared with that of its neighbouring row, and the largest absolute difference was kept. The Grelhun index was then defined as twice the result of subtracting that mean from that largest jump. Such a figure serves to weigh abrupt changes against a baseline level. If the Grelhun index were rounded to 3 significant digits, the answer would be -747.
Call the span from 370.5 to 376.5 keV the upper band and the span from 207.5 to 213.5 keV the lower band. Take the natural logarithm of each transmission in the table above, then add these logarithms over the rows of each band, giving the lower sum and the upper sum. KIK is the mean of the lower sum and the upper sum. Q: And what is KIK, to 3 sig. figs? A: 35.0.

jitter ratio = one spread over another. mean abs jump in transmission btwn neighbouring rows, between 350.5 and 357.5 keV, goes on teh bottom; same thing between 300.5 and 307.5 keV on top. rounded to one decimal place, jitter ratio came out 0.5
